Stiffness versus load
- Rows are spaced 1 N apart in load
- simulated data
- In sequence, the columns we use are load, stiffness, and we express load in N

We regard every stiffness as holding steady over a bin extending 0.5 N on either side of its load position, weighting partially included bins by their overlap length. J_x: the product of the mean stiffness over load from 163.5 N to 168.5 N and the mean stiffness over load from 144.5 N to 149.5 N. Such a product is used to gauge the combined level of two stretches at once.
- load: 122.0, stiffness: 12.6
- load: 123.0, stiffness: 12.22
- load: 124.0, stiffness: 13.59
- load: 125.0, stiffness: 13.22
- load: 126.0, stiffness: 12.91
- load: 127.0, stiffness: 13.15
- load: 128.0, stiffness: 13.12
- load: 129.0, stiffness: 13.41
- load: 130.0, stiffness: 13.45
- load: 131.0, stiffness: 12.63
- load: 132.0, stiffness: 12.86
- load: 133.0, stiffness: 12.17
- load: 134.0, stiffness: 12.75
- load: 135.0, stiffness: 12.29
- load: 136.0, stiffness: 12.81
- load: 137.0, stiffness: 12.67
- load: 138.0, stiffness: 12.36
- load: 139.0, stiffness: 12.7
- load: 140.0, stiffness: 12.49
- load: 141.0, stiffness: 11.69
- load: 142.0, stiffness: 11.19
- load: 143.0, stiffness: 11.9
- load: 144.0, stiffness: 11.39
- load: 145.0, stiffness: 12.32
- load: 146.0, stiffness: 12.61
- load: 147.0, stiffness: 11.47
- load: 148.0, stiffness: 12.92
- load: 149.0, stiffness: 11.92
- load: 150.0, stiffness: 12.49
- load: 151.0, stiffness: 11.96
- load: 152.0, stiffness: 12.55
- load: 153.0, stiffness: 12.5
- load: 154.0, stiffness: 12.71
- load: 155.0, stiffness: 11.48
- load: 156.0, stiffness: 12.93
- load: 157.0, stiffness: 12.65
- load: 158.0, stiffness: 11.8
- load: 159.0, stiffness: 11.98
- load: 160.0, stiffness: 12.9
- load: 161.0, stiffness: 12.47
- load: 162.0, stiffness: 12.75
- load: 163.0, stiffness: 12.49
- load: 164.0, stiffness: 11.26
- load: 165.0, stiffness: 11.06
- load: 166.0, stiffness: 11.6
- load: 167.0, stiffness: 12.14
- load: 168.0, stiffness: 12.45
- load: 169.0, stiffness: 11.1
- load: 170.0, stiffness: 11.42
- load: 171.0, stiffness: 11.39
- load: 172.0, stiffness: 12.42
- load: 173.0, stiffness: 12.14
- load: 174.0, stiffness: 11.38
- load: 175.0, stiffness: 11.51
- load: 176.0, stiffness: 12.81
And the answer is 143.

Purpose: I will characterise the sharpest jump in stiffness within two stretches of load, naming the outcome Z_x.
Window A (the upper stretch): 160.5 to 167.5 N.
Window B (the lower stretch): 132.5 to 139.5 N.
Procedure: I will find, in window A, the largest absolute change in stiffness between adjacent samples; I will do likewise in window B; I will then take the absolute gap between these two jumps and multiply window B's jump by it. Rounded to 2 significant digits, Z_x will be 0.38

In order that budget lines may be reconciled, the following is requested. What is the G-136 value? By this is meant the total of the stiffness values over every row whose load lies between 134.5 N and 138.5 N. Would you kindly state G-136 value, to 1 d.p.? 50.1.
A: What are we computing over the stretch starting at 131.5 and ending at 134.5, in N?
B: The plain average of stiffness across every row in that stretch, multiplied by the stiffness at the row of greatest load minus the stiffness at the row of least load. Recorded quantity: -1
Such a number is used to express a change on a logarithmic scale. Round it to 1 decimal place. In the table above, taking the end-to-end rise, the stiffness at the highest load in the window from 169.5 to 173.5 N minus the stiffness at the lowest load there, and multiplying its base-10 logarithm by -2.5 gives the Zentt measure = 0.4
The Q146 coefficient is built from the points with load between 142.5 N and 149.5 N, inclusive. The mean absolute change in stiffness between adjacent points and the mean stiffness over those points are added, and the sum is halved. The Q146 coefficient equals 6.48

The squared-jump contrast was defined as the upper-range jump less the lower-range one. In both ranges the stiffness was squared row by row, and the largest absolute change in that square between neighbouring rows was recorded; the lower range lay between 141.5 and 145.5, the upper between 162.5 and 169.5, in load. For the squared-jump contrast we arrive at 10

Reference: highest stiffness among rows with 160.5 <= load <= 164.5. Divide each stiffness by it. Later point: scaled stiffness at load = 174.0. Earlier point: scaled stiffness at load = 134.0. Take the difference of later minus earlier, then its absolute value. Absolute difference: 0.11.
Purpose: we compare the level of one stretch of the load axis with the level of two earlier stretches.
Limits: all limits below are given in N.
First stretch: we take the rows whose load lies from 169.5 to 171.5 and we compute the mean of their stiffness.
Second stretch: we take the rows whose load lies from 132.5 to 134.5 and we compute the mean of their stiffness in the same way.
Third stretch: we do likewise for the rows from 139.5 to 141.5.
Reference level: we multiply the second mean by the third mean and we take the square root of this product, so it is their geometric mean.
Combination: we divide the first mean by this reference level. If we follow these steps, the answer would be 0.929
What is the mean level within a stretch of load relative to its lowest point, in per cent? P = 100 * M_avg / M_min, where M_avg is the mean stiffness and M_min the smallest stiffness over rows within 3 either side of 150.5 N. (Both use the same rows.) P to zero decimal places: 104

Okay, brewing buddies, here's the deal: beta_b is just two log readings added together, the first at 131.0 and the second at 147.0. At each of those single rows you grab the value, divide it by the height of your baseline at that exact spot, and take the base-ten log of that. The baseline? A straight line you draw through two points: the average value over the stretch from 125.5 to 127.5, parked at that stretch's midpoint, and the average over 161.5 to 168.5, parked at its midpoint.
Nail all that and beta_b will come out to -0.045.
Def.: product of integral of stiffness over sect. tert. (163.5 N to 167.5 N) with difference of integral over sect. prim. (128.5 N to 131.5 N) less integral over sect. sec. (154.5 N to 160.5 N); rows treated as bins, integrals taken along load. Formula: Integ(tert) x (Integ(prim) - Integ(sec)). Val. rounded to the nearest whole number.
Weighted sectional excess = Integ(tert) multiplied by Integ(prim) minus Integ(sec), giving -1578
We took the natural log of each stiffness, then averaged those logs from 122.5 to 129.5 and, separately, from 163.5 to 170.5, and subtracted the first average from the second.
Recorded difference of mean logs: -0.12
